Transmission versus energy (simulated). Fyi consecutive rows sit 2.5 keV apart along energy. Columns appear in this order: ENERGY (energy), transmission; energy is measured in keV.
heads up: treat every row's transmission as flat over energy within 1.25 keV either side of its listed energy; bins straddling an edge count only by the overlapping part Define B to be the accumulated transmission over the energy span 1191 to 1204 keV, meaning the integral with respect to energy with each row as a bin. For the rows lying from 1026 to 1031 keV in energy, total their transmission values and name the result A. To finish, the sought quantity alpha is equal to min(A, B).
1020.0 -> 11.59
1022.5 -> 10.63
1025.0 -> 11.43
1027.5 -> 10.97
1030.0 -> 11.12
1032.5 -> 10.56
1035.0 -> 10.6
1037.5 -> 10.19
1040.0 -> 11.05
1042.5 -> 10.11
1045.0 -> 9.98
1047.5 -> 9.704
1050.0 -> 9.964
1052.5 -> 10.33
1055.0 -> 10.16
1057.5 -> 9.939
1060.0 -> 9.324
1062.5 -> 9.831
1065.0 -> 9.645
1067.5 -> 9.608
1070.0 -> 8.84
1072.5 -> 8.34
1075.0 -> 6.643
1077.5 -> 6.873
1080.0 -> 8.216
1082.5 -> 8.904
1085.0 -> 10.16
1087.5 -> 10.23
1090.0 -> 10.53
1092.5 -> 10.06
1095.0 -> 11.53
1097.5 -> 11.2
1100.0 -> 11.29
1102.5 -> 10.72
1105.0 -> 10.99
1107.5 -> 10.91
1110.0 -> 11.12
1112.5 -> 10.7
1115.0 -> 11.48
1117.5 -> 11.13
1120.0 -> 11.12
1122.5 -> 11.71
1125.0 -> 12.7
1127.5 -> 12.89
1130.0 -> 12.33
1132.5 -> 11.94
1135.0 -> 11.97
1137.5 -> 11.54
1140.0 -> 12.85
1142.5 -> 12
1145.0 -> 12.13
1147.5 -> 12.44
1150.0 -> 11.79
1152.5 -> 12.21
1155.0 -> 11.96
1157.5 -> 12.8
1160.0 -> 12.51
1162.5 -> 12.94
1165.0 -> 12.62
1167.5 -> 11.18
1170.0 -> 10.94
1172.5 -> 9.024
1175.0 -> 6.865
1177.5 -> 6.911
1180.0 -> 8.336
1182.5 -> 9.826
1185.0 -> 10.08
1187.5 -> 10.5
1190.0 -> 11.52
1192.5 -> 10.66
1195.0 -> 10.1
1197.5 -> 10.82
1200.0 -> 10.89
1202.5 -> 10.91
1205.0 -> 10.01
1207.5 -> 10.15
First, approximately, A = 22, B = 139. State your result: 22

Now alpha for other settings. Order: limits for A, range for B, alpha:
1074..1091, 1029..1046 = 62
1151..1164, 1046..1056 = 62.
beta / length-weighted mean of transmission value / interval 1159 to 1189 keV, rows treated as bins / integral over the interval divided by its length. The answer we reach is 10.1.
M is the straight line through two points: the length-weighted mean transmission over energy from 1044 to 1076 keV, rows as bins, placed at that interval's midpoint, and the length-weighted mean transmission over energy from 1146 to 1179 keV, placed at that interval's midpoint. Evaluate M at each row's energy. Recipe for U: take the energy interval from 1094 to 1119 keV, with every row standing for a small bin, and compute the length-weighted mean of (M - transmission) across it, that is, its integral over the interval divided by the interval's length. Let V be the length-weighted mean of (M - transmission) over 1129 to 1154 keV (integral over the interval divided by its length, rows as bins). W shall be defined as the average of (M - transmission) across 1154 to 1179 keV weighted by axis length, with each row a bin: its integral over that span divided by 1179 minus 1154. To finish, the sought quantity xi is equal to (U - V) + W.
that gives 1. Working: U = -0.9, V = -1.4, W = 0.4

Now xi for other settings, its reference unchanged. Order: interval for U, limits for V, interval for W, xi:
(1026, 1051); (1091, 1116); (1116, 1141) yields -2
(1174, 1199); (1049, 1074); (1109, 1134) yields 1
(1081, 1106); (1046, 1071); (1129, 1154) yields -2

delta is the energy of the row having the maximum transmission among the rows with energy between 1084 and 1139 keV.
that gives 1127.5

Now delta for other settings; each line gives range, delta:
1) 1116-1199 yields 1162.5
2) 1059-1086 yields 1085.0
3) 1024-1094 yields 1025.0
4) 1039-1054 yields 1040.0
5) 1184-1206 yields 1190.0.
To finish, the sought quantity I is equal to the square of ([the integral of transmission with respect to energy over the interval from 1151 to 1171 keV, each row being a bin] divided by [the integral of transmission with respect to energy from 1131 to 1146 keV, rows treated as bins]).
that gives 1.8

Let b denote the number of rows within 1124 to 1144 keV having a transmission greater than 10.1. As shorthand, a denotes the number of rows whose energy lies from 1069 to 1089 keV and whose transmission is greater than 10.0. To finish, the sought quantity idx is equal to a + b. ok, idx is 10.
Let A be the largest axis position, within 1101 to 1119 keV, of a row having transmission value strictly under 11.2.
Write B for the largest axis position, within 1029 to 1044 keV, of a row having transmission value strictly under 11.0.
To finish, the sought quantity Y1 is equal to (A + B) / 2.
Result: 1080.0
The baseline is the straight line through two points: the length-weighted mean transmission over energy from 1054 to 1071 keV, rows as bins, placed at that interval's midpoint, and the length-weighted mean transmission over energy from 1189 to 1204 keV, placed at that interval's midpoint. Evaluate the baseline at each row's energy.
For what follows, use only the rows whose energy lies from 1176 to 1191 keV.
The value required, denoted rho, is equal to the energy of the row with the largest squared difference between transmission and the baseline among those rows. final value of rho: 1177.5 keV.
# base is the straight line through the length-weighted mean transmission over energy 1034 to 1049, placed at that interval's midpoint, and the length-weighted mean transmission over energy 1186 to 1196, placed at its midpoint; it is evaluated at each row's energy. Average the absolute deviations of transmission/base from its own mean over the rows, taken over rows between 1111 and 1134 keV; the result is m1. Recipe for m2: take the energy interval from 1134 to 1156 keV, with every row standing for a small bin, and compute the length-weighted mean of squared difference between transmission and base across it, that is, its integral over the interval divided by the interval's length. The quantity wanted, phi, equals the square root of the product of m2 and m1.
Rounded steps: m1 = 0.06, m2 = 2.5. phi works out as 0.38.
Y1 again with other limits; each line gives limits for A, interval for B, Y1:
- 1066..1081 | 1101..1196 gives 1137.5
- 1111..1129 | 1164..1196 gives 1157.5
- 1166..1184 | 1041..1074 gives 1127.5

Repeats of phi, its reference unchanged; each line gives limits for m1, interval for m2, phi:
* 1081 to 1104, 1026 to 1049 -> 0.13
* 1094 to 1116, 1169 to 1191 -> 0.32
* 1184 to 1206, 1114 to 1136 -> 0.29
